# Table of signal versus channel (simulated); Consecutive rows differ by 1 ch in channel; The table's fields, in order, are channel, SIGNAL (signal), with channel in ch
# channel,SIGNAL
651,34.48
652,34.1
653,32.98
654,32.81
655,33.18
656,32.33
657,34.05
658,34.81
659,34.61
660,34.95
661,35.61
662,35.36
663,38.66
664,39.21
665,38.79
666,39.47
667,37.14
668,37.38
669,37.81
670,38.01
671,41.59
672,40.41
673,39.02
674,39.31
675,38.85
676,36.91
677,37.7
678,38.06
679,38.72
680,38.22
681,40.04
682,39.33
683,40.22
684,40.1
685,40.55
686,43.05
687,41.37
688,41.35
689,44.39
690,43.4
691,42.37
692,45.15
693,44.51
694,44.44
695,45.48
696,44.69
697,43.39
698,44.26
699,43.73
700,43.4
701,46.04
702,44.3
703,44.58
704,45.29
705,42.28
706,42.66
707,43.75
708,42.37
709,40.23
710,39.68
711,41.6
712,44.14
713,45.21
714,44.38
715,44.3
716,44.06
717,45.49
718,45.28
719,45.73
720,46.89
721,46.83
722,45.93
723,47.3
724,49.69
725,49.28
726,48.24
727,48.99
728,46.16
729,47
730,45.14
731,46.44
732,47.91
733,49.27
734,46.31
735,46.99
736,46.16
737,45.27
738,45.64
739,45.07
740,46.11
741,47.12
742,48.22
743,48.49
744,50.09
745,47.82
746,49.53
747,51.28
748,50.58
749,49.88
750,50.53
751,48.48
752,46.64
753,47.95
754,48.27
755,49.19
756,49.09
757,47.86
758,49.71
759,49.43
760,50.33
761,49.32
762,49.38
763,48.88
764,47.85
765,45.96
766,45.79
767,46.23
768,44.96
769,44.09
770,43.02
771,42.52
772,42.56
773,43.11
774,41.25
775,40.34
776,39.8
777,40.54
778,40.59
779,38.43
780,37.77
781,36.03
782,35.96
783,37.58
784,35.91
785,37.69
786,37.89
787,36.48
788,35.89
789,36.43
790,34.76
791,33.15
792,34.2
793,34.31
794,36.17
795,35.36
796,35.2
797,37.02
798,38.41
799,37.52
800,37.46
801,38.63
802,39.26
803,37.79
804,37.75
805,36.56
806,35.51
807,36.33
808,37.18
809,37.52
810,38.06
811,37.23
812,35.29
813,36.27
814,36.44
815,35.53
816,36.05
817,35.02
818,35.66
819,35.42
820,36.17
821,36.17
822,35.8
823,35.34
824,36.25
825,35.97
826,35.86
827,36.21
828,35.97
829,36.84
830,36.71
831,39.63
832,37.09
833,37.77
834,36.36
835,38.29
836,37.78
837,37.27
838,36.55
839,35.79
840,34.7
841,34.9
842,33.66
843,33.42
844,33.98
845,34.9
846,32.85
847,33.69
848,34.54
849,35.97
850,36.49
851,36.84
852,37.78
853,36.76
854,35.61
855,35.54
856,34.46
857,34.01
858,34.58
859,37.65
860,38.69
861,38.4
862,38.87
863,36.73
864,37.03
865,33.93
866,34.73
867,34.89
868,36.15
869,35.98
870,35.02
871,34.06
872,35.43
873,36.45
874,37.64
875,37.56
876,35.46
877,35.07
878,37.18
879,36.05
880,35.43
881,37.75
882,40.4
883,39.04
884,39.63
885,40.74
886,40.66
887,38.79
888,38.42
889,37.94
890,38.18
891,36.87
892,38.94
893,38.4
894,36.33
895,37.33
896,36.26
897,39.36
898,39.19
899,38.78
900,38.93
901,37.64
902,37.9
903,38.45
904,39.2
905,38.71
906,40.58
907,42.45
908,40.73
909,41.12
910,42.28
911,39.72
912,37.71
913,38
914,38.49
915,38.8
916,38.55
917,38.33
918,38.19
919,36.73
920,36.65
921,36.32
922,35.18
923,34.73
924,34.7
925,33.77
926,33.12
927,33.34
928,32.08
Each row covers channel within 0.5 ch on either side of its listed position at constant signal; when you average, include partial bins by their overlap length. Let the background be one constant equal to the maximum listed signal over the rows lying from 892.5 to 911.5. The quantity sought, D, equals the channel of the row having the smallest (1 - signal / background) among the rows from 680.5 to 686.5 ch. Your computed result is 686 ch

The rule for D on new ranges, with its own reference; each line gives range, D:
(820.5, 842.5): 831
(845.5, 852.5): 852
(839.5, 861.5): 860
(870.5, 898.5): 885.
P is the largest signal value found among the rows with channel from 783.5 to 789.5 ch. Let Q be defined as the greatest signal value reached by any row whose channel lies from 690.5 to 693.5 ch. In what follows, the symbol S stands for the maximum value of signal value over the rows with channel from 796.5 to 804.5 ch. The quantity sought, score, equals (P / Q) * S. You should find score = 33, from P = 37.89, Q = 45.15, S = 39.26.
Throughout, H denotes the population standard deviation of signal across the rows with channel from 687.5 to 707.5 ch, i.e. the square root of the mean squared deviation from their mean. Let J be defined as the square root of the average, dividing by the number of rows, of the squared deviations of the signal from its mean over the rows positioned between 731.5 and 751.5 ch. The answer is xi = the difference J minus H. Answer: 0.7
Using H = 1.15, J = 1.9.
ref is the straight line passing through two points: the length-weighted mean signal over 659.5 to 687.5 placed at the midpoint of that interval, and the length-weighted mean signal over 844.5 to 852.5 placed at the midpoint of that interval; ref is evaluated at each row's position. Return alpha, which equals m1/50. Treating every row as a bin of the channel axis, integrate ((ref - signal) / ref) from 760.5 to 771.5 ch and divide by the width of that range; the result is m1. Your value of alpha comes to -0.0050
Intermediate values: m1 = -0.25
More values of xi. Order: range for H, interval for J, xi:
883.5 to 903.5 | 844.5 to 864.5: 0.5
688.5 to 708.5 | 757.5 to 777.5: 2.4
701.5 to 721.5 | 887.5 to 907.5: -0.5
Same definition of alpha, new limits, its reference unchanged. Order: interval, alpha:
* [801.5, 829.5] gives -0.0002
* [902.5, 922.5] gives -0.0027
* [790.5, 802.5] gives 0.0000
